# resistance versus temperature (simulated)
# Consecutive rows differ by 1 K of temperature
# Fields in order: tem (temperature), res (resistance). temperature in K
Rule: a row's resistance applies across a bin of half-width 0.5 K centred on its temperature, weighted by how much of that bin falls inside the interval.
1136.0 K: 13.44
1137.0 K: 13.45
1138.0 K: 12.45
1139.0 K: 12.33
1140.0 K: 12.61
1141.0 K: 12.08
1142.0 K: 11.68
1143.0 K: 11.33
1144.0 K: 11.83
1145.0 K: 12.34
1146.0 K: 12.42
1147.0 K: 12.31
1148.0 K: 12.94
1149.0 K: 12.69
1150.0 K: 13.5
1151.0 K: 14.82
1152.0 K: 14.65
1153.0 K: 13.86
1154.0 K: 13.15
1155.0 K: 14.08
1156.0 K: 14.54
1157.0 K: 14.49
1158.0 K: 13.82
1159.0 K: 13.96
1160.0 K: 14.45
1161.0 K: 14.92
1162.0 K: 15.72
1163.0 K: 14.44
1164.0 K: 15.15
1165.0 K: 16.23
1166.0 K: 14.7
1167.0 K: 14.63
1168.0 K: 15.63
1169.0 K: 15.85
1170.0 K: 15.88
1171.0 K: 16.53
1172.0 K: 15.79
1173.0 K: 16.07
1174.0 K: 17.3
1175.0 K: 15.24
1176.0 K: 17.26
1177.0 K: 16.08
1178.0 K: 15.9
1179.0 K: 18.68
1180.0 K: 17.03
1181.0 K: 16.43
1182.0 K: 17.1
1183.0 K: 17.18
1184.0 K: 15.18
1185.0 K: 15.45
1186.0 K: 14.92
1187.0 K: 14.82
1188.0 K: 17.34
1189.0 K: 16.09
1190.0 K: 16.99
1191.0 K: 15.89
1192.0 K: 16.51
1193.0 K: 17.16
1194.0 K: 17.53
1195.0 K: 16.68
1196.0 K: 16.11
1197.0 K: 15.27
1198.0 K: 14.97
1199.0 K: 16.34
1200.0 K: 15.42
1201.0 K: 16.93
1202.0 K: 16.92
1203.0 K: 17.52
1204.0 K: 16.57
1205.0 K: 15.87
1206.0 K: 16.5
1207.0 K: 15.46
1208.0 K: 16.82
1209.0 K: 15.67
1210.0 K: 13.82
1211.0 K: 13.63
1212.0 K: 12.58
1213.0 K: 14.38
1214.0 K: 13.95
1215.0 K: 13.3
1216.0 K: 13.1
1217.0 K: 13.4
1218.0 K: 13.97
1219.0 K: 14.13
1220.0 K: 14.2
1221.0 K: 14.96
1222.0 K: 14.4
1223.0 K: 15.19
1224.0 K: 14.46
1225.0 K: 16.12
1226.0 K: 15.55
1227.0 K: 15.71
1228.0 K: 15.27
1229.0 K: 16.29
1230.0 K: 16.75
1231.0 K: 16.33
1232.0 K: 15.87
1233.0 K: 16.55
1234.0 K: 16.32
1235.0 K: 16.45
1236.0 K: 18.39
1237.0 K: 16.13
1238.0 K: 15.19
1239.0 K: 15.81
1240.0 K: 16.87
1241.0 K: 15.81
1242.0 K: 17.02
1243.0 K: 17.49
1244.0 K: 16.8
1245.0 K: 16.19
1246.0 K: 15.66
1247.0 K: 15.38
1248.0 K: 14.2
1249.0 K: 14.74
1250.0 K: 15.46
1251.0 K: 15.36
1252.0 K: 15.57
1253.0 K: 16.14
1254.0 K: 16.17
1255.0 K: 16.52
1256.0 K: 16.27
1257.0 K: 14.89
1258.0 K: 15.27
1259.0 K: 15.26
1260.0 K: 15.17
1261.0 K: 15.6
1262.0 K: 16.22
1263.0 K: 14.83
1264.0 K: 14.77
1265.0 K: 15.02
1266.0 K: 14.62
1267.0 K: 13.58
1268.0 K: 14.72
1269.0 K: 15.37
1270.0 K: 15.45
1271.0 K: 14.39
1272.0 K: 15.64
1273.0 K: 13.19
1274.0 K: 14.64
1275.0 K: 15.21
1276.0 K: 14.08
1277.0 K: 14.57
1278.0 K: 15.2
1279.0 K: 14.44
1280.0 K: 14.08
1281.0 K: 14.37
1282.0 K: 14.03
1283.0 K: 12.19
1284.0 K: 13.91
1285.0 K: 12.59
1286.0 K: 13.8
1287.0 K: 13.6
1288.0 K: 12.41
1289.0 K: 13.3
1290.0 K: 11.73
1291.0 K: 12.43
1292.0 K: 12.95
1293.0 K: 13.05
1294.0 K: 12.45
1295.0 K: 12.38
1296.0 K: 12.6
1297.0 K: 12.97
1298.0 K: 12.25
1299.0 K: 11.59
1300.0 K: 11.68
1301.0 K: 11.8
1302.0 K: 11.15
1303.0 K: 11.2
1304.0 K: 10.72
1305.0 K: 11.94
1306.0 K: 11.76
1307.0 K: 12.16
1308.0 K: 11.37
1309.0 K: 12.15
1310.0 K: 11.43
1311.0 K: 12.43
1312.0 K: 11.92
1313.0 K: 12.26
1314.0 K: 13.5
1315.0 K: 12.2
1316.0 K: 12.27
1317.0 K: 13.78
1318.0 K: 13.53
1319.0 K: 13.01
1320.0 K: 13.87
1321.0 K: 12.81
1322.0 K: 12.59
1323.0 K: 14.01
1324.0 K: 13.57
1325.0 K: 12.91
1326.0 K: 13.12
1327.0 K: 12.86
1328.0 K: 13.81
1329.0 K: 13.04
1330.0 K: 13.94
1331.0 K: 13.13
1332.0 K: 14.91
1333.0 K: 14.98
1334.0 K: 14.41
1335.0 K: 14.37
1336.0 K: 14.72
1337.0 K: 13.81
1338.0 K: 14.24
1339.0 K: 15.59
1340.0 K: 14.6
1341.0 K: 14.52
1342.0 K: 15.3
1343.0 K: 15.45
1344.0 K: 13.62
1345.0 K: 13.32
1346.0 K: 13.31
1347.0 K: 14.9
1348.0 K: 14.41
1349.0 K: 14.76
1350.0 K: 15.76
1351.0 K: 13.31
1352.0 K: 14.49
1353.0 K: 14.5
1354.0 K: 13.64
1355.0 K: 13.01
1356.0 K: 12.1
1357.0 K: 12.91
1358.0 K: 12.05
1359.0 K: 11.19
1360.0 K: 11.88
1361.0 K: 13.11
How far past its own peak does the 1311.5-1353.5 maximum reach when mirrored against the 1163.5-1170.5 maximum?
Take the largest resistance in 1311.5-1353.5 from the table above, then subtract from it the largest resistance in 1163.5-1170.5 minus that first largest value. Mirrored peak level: 15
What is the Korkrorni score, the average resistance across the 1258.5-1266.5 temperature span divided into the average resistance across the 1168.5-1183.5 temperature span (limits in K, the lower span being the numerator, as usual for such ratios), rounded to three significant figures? 1.09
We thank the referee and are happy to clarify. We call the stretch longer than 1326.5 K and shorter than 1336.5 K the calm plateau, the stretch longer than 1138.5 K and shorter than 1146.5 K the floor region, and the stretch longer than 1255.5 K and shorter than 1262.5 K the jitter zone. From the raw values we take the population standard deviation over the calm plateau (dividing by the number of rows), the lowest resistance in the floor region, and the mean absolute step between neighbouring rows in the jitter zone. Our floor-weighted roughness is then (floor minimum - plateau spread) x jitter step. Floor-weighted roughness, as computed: 5.1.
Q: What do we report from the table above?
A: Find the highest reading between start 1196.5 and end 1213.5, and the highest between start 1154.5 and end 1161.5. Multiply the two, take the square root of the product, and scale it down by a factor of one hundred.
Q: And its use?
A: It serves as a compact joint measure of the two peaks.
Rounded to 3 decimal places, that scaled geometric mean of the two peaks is 0.162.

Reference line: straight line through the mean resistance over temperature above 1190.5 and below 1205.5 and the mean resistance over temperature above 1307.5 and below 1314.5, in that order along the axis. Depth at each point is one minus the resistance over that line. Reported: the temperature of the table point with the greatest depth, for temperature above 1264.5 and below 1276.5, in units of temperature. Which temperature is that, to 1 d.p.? 1273.0 K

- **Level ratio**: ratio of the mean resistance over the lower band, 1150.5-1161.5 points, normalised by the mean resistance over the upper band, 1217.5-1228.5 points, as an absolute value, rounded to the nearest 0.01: 0.96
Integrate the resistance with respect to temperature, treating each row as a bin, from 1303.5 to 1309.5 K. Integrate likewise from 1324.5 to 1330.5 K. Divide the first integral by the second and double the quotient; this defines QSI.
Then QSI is 1.8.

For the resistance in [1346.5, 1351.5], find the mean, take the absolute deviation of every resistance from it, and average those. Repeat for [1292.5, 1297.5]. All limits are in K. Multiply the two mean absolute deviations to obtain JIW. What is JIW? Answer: 0.16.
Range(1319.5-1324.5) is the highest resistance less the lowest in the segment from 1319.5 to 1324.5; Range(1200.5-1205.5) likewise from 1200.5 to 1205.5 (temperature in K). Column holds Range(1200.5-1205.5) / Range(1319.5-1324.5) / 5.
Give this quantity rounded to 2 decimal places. 0.23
